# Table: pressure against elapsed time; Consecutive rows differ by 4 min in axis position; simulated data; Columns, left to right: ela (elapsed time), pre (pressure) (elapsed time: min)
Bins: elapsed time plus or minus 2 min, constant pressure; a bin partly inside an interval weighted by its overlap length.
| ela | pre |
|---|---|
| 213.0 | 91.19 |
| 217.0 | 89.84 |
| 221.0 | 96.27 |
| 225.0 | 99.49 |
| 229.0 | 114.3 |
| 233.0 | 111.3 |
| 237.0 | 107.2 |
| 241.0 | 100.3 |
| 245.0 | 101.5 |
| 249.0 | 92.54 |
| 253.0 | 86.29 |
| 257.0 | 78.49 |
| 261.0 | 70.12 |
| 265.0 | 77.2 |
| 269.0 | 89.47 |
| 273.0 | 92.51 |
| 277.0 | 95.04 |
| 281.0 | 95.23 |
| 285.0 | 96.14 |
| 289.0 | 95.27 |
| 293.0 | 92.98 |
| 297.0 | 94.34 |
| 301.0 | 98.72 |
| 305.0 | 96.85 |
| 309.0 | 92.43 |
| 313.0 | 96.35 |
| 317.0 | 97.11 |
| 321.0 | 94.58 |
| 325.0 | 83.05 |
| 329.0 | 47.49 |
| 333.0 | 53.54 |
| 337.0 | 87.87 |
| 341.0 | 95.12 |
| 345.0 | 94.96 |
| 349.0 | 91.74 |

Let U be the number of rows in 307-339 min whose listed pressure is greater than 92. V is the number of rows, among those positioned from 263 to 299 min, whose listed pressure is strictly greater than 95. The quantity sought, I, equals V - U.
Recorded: 0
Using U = 4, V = 4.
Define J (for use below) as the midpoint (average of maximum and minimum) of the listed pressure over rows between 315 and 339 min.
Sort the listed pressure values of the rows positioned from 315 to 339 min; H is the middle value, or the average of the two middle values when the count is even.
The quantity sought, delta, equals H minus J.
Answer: 13.2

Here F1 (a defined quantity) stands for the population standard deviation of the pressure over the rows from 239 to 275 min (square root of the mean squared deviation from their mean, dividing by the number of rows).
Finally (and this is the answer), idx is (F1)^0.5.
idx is 3.2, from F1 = 10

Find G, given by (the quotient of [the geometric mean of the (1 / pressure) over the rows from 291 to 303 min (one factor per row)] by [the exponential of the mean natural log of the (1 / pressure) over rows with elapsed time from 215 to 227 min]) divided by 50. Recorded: 0.020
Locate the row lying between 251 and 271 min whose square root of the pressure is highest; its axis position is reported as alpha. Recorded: 269.0 min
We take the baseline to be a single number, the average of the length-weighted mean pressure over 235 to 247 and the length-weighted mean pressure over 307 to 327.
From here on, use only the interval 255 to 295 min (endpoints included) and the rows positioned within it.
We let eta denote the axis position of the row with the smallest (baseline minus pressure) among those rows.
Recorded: 285.0 min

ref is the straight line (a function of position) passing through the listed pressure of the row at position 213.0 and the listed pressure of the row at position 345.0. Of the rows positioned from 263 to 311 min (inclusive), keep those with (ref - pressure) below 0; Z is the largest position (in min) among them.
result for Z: 305.0 min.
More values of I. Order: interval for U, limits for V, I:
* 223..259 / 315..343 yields -5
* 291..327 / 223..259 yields -2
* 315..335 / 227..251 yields 3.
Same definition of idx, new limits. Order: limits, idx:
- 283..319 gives 1.4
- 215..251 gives 2.8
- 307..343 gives 4.2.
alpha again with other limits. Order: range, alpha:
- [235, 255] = 237.0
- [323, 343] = 341.0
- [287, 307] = 301.0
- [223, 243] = 229.0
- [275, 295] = 285.0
